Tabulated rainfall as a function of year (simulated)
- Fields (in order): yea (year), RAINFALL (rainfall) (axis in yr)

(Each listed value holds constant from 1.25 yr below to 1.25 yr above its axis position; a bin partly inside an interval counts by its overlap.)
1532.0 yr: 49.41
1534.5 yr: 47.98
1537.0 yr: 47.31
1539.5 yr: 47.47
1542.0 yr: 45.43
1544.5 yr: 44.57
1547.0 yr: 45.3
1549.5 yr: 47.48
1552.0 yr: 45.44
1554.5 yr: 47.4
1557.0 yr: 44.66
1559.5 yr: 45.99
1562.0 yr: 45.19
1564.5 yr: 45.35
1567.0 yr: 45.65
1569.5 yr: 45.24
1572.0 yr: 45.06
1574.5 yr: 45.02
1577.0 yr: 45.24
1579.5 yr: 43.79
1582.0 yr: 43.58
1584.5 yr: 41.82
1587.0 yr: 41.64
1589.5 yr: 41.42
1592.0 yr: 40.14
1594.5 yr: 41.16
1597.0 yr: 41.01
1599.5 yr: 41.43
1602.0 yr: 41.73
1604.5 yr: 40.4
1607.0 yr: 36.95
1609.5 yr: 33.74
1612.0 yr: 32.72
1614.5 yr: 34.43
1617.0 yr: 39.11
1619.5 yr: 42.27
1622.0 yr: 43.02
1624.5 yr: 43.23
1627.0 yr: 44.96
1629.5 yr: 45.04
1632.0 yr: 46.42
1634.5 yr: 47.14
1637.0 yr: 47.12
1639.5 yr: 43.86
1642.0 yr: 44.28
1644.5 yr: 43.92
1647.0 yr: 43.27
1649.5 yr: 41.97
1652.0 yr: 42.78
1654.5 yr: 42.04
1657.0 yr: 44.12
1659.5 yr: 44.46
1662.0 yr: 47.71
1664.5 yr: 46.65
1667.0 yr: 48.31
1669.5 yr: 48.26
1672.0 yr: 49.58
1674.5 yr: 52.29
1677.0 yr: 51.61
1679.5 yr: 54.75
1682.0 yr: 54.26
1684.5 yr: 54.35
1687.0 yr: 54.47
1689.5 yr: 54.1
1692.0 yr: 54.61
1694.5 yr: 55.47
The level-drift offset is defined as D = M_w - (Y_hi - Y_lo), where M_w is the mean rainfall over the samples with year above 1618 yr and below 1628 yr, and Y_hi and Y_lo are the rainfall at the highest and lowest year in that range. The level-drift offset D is 41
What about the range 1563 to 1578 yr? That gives 45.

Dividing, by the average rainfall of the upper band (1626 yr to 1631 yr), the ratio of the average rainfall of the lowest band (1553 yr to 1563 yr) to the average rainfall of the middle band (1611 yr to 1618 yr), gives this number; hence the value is 0.0287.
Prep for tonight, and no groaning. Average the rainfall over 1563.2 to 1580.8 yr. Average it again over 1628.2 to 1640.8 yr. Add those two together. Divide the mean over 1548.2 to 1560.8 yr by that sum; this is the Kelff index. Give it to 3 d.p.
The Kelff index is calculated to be 0.508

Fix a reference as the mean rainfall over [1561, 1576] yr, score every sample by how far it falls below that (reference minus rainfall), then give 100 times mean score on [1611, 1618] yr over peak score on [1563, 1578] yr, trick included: 4244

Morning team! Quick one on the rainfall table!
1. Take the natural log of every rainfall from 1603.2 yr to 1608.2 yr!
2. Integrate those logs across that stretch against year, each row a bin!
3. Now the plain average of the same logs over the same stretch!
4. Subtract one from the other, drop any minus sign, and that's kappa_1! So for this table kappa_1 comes 14.62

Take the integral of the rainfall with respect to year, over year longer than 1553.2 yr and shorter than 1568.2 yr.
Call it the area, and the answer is 686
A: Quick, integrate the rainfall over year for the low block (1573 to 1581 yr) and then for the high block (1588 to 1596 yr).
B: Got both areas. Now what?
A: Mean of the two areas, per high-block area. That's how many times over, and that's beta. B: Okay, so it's 1.05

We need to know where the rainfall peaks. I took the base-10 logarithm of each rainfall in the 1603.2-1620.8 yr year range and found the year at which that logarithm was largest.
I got 1619.5 yr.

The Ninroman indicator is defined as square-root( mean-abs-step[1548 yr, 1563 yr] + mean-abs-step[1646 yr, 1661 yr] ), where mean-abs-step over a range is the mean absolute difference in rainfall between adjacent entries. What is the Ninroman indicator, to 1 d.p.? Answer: 1.7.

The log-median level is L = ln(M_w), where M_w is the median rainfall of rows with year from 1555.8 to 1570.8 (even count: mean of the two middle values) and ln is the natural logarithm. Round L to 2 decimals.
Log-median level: 3.81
